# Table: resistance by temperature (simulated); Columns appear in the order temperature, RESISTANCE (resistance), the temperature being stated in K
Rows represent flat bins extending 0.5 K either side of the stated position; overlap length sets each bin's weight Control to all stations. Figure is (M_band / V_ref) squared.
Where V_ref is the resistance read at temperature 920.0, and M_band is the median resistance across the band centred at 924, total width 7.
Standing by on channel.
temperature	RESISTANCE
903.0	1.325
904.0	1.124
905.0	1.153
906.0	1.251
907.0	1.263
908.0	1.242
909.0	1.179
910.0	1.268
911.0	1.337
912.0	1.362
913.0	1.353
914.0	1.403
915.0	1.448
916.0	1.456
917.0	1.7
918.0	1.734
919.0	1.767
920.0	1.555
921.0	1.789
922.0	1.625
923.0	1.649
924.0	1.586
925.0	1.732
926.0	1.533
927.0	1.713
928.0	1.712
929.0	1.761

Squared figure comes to 1.1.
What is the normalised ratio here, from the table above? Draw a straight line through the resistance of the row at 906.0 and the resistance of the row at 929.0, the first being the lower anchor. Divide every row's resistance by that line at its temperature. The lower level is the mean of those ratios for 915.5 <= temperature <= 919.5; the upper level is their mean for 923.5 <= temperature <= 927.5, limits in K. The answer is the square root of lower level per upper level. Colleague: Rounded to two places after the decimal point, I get 1.06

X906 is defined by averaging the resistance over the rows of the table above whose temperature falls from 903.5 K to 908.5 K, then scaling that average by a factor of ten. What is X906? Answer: 12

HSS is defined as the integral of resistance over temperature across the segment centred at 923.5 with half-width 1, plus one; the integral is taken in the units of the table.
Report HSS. 4.2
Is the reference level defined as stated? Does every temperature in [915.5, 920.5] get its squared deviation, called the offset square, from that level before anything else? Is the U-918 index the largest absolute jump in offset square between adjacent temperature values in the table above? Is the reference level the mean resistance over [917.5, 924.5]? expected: 0.046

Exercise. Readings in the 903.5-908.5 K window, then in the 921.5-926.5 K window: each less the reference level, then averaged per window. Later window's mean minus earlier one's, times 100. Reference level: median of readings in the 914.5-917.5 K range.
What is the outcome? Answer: 42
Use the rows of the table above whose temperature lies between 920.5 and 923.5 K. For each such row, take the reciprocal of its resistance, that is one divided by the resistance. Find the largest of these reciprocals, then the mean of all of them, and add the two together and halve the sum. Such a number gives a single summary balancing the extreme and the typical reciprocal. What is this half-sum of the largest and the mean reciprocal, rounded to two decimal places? 0.60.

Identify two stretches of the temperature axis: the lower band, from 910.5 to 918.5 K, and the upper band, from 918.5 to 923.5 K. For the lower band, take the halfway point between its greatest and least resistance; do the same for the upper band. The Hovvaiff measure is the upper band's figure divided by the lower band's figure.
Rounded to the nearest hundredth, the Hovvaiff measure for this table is 1.09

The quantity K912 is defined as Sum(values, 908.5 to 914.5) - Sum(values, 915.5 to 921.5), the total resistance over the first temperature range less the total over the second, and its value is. -2.1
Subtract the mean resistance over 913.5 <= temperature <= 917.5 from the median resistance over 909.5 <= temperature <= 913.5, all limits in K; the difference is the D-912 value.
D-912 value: -0.16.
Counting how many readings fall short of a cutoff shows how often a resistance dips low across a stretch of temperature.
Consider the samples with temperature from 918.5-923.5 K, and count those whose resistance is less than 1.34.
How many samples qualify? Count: 0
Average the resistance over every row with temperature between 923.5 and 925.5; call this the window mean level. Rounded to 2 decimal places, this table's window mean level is 1.66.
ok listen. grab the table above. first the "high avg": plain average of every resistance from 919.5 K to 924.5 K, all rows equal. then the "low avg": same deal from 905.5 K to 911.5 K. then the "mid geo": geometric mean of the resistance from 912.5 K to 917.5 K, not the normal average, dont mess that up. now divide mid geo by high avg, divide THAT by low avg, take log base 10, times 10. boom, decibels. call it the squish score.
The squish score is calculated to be -1.48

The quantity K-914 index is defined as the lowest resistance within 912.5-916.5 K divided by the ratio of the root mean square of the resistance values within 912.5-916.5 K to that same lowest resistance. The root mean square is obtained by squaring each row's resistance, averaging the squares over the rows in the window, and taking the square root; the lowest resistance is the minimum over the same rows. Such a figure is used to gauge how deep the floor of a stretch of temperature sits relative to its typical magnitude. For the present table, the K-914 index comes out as 1.29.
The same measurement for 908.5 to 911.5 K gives 1.10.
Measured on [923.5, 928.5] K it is 1.42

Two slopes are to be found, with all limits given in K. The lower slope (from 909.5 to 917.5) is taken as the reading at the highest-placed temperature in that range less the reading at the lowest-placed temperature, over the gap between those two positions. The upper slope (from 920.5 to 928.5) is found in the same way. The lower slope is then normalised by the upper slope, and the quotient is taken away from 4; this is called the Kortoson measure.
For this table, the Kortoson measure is 9.6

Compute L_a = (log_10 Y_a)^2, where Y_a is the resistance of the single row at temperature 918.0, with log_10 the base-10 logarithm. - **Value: 0.06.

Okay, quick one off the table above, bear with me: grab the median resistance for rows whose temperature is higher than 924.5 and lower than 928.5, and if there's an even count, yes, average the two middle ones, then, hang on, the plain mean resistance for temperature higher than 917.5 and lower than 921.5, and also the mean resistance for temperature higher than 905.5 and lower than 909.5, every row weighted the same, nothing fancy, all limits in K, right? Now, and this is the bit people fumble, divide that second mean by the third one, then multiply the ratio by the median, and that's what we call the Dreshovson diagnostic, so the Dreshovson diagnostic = 2.38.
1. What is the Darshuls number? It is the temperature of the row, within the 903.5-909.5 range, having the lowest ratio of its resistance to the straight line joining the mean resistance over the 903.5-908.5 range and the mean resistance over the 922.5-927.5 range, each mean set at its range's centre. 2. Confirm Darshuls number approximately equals 909.0 K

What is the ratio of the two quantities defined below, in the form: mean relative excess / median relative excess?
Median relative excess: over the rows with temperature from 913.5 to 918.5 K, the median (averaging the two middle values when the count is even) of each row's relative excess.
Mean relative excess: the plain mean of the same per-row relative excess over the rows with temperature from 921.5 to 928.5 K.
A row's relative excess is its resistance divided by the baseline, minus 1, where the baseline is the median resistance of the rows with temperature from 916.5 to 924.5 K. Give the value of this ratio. 0.11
